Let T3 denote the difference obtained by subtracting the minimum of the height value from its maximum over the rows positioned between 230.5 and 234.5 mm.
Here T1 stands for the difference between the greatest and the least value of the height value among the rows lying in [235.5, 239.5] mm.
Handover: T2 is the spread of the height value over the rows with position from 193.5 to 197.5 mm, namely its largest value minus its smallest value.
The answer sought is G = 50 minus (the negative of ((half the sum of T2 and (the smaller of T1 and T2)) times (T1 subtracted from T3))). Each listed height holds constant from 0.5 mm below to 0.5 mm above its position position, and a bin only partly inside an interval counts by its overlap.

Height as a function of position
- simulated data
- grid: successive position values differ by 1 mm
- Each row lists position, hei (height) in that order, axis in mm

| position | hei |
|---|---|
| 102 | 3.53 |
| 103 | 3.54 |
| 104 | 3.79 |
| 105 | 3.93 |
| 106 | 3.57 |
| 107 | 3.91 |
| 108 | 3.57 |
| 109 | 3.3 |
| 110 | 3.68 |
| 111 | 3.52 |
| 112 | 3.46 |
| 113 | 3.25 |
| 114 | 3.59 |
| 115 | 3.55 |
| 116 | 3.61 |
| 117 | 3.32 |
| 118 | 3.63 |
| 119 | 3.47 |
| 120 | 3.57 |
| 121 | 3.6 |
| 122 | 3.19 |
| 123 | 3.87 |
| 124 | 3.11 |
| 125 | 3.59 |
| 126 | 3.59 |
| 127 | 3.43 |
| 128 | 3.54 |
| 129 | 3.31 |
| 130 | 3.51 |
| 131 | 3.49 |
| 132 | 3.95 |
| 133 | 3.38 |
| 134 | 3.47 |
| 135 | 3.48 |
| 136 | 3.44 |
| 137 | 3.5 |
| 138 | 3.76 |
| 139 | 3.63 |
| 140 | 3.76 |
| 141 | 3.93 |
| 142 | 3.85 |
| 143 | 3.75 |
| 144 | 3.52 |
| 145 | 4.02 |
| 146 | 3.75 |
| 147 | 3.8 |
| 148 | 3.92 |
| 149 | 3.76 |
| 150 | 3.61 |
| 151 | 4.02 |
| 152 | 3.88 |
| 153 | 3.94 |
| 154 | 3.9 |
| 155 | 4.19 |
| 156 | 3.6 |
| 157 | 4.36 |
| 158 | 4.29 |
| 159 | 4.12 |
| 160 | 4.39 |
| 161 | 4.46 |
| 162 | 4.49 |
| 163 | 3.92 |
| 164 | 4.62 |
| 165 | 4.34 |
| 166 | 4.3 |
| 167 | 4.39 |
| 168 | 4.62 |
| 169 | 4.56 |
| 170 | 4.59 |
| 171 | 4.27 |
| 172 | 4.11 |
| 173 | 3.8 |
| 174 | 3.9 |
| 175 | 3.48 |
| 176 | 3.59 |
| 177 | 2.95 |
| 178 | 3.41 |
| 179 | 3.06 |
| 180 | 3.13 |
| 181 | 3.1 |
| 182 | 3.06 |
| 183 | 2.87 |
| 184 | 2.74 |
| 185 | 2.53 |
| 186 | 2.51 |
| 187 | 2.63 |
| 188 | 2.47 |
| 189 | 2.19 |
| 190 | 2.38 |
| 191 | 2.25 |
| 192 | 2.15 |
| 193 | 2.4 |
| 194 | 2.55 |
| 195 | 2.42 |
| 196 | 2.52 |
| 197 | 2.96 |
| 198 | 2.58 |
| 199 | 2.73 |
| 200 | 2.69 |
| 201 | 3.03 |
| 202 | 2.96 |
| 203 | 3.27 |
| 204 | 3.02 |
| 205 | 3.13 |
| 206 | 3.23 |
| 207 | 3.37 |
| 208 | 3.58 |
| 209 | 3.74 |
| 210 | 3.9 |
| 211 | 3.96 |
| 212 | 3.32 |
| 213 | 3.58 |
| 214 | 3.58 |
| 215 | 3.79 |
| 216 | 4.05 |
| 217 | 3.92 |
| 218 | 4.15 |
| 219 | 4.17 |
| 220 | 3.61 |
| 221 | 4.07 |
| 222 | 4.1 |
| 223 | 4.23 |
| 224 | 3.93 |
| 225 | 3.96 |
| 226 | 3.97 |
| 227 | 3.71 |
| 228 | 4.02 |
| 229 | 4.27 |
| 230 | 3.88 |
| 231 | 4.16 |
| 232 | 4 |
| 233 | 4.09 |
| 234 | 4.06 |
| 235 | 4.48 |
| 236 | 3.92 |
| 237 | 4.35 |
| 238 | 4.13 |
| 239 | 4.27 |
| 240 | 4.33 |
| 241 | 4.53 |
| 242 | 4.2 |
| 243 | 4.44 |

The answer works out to 49.87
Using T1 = 0.43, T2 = 0.54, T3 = 0.16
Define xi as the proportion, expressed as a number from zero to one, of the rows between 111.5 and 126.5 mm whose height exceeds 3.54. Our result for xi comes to 0.60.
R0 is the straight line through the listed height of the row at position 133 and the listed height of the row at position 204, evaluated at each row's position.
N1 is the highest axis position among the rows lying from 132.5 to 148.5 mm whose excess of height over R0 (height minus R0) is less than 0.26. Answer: 144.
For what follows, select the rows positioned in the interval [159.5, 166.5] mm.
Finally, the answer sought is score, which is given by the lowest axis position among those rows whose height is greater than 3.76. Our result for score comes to 160 mm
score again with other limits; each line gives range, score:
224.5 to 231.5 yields 225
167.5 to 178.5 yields 168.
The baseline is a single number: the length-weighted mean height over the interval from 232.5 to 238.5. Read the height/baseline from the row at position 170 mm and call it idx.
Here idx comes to 1.10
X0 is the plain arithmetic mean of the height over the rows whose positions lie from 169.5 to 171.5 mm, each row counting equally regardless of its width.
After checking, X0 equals 4.4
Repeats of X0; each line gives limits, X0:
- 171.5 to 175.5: 3.8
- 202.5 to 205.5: 3.1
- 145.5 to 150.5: 3.8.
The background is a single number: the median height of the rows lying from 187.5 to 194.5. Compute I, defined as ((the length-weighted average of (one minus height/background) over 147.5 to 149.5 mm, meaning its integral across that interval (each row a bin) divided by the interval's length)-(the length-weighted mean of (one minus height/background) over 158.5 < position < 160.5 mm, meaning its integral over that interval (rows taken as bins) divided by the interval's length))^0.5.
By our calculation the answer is 0.4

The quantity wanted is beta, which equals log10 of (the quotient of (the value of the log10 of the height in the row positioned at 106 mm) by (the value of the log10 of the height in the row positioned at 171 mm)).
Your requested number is -0.057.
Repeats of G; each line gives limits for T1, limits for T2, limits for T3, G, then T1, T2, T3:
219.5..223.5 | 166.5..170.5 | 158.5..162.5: 49.94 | 0.62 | 0.23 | 0.37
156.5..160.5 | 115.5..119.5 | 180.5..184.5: 50.03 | 0.27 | 0.31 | 0.36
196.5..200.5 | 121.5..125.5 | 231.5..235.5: 50.06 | 0.38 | 0.76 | 0.48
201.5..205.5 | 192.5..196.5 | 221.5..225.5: 50.00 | 0.31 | 0.15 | 0.30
